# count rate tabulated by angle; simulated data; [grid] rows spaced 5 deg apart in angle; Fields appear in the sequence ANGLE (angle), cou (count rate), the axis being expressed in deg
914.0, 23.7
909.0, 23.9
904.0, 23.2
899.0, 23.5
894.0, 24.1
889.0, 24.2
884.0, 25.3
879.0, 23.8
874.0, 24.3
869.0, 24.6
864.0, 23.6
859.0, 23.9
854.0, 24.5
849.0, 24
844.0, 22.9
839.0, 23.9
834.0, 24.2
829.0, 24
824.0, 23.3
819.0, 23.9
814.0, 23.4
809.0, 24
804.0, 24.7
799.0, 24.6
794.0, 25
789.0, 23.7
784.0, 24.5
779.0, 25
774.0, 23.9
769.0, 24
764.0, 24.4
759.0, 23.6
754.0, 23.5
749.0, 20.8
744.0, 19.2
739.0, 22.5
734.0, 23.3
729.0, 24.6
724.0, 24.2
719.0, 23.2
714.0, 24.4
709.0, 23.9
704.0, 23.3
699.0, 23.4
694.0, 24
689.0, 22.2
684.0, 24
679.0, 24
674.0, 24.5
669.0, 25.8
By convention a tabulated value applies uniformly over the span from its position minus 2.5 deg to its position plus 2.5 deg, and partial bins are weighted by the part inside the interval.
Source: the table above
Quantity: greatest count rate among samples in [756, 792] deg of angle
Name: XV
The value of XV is 25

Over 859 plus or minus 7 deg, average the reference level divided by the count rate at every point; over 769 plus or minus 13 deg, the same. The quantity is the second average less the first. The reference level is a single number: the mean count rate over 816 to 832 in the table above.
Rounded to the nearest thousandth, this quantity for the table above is -0.007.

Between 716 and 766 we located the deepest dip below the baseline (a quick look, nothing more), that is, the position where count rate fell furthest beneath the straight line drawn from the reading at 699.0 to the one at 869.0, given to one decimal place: 744.0 deg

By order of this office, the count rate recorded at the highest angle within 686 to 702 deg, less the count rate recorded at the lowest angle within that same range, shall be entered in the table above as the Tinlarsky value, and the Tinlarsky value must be 1.2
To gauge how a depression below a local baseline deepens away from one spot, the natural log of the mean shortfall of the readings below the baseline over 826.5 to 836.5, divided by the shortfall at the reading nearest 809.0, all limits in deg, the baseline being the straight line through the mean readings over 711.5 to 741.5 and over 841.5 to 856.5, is 0.30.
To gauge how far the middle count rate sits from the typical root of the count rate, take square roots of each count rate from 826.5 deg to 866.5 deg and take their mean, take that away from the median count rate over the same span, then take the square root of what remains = 4.37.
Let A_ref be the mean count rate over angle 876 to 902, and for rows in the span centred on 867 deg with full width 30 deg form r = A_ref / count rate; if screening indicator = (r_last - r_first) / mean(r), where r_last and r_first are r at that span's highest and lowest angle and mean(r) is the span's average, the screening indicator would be 0.029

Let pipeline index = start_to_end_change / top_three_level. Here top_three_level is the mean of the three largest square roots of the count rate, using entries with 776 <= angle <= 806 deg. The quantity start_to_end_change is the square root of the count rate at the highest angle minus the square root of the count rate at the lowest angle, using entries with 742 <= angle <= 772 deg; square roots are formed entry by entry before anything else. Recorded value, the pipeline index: 0.10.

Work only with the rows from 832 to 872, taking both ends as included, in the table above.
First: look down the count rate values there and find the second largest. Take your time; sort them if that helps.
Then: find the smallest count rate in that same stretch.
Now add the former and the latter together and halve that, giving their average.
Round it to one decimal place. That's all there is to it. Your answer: 23.7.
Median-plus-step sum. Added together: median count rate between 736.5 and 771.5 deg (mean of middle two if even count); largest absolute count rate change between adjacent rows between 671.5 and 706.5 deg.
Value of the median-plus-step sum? 25.3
